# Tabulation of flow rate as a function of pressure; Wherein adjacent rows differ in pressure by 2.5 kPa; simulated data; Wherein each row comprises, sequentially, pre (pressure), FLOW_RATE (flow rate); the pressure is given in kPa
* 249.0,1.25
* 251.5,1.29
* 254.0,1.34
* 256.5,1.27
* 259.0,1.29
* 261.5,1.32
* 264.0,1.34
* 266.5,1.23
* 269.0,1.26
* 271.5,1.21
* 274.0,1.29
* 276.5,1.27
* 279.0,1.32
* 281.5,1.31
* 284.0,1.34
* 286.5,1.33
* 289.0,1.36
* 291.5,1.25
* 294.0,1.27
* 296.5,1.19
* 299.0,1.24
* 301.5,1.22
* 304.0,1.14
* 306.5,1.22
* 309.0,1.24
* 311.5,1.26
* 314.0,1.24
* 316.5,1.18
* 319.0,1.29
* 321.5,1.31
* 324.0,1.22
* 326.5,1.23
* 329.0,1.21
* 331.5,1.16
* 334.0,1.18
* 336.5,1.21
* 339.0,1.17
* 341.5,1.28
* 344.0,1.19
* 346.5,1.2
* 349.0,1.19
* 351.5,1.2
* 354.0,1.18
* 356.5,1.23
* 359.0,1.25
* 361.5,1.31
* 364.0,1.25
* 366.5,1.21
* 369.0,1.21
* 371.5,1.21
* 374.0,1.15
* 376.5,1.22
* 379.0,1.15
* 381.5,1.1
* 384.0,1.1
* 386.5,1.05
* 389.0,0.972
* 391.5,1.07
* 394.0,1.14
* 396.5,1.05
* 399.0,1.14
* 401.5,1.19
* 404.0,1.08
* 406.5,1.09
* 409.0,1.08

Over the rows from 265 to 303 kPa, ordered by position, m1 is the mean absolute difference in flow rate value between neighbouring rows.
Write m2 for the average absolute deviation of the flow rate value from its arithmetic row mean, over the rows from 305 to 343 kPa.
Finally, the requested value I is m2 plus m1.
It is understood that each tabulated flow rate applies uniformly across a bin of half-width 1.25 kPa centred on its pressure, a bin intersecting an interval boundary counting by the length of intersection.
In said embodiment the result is 0.077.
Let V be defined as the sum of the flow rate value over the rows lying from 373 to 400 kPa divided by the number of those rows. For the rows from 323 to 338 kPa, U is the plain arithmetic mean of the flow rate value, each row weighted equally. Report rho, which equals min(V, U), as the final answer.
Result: 1.10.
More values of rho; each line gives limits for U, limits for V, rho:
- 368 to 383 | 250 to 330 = 1.17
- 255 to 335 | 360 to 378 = 1.22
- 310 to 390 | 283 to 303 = 1.20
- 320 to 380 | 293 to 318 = 1.21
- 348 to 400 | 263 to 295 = 1.16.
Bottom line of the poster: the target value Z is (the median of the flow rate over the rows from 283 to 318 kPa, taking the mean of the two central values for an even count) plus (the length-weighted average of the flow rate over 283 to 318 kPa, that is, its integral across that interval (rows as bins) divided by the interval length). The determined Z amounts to 2.49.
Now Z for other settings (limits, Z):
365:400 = 2.27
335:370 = 2.43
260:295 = 2.59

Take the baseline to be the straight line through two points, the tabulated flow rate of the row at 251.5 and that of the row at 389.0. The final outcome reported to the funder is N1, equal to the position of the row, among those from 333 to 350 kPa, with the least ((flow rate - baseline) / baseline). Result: 334.0 kPa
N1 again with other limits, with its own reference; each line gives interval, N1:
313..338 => 316.5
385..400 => 389.0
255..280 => 271.5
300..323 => 304.0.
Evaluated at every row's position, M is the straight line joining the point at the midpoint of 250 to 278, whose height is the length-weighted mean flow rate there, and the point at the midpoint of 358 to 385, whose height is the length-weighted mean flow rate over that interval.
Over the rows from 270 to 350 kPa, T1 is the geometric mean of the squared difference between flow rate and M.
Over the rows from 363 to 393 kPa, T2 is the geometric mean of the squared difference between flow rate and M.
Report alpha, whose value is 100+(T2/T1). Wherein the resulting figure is 103.0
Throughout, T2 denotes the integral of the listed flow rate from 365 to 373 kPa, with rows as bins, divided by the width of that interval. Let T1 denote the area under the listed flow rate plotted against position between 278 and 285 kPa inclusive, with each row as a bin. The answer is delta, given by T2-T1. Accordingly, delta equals -8.05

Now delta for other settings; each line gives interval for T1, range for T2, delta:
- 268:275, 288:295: -7.47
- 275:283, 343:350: -9.21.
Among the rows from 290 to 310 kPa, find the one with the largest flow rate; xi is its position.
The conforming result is 294.0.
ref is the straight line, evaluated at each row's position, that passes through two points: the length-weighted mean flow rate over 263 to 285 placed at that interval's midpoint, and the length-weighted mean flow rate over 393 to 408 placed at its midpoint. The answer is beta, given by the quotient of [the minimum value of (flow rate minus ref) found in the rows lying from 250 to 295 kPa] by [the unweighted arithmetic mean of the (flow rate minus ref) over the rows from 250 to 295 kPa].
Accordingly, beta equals -10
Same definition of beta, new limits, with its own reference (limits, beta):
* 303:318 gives 5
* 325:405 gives -16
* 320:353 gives -4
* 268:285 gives -16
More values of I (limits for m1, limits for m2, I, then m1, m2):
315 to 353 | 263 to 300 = 0.088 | 0.044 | 0.0434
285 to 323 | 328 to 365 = 0.085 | 0.051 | 0.0333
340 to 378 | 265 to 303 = 0.078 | 0.036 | 0.0419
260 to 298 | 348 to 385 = 0.088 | 0.046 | 0.0419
